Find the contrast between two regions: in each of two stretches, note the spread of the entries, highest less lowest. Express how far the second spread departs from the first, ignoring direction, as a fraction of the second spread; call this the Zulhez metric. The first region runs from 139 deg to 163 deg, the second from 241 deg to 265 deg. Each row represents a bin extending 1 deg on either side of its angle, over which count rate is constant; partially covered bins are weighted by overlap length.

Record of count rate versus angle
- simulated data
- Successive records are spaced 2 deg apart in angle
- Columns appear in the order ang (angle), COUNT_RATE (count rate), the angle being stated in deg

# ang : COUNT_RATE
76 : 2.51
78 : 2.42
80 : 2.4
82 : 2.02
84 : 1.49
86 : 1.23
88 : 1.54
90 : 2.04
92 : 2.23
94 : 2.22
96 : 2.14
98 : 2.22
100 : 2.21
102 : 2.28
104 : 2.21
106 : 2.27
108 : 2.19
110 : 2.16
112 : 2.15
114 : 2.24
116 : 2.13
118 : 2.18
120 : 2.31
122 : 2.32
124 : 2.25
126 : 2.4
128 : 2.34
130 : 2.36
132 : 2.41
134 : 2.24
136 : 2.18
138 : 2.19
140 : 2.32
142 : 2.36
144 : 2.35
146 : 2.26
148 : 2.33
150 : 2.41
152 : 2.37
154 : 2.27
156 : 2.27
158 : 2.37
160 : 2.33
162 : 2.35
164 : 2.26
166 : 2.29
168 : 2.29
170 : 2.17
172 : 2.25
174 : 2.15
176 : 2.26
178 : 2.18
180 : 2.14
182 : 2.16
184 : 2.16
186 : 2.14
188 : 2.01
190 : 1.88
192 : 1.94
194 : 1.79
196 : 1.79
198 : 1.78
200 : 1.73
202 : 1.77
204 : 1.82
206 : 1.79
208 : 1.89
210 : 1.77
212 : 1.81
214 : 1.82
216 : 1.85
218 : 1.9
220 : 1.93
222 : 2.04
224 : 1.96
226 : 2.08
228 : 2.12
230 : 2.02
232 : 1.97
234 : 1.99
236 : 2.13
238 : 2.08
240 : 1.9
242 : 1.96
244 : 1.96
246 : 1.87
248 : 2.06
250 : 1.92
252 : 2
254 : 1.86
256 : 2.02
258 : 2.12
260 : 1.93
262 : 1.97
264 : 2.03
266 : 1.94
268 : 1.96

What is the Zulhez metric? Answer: 0.42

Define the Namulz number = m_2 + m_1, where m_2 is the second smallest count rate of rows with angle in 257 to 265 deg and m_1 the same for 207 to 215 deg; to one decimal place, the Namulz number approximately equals 3.8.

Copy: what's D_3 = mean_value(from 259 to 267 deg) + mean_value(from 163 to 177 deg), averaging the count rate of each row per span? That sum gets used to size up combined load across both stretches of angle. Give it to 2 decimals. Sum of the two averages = 4.21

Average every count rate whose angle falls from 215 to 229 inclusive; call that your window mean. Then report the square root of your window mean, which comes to 1.41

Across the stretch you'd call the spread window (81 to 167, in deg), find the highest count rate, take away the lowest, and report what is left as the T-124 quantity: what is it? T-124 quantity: 1.2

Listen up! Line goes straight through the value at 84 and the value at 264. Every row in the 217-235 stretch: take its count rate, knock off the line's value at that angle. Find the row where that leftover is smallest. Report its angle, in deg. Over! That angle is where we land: 218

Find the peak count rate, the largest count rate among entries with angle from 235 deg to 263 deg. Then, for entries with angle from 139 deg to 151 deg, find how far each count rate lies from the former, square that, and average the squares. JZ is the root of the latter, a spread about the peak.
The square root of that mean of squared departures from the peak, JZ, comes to 0.21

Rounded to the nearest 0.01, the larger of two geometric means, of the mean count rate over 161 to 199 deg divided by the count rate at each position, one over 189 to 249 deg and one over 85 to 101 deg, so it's 1.10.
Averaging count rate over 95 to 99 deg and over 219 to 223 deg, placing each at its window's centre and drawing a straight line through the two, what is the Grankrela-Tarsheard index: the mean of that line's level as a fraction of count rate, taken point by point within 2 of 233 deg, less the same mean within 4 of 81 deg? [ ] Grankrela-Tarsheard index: -0.11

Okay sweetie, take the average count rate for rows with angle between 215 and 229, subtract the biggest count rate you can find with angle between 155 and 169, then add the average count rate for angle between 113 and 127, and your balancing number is 1.87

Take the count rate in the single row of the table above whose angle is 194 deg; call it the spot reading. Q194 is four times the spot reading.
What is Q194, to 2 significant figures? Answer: 7.2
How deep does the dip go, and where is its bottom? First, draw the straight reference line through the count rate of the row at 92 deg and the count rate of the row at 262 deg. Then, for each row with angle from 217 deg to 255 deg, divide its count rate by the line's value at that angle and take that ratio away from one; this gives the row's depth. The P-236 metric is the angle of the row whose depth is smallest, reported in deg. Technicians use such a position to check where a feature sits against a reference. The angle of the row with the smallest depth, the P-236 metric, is 236 deg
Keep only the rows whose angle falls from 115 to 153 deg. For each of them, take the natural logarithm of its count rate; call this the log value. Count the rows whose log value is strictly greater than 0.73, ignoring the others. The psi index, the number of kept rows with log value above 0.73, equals 19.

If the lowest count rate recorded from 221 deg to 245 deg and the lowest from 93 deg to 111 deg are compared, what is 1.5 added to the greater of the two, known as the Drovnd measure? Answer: 3.64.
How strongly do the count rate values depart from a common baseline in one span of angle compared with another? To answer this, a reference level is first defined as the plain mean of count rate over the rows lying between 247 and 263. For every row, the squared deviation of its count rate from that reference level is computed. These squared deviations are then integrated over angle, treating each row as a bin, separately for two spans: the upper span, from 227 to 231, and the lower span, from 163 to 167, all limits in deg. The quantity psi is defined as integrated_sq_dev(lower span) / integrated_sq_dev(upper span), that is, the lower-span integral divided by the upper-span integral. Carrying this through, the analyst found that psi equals 8.7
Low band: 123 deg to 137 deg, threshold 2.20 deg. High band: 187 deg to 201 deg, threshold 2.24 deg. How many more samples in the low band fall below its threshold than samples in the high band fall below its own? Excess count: -6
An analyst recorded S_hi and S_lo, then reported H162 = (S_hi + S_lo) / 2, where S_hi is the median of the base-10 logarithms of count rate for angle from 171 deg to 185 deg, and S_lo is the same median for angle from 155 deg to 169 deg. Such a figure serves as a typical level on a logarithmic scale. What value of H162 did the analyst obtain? 0.347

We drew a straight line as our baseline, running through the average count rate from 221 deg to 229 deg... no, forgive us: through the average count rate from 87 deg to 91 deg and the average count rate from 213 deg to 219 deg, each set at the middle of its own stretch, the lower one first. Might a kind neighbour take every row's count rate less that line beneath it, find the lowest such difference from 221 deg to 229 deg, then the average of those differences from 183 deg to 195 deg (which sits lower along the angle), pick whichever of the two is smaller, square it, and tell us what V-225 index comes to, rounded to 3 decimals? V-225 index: 0.010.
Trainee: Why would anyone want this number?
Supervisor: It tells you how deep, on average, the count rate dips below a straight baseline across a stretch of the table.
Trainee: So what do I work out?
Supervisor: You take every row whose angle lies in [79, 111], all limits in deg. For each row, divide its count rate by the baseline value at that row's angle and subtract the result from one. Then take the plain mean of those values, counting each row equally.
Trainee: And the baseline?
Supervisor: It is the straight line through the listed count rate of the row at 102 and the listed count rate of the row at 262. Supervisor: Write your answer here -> 0.10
